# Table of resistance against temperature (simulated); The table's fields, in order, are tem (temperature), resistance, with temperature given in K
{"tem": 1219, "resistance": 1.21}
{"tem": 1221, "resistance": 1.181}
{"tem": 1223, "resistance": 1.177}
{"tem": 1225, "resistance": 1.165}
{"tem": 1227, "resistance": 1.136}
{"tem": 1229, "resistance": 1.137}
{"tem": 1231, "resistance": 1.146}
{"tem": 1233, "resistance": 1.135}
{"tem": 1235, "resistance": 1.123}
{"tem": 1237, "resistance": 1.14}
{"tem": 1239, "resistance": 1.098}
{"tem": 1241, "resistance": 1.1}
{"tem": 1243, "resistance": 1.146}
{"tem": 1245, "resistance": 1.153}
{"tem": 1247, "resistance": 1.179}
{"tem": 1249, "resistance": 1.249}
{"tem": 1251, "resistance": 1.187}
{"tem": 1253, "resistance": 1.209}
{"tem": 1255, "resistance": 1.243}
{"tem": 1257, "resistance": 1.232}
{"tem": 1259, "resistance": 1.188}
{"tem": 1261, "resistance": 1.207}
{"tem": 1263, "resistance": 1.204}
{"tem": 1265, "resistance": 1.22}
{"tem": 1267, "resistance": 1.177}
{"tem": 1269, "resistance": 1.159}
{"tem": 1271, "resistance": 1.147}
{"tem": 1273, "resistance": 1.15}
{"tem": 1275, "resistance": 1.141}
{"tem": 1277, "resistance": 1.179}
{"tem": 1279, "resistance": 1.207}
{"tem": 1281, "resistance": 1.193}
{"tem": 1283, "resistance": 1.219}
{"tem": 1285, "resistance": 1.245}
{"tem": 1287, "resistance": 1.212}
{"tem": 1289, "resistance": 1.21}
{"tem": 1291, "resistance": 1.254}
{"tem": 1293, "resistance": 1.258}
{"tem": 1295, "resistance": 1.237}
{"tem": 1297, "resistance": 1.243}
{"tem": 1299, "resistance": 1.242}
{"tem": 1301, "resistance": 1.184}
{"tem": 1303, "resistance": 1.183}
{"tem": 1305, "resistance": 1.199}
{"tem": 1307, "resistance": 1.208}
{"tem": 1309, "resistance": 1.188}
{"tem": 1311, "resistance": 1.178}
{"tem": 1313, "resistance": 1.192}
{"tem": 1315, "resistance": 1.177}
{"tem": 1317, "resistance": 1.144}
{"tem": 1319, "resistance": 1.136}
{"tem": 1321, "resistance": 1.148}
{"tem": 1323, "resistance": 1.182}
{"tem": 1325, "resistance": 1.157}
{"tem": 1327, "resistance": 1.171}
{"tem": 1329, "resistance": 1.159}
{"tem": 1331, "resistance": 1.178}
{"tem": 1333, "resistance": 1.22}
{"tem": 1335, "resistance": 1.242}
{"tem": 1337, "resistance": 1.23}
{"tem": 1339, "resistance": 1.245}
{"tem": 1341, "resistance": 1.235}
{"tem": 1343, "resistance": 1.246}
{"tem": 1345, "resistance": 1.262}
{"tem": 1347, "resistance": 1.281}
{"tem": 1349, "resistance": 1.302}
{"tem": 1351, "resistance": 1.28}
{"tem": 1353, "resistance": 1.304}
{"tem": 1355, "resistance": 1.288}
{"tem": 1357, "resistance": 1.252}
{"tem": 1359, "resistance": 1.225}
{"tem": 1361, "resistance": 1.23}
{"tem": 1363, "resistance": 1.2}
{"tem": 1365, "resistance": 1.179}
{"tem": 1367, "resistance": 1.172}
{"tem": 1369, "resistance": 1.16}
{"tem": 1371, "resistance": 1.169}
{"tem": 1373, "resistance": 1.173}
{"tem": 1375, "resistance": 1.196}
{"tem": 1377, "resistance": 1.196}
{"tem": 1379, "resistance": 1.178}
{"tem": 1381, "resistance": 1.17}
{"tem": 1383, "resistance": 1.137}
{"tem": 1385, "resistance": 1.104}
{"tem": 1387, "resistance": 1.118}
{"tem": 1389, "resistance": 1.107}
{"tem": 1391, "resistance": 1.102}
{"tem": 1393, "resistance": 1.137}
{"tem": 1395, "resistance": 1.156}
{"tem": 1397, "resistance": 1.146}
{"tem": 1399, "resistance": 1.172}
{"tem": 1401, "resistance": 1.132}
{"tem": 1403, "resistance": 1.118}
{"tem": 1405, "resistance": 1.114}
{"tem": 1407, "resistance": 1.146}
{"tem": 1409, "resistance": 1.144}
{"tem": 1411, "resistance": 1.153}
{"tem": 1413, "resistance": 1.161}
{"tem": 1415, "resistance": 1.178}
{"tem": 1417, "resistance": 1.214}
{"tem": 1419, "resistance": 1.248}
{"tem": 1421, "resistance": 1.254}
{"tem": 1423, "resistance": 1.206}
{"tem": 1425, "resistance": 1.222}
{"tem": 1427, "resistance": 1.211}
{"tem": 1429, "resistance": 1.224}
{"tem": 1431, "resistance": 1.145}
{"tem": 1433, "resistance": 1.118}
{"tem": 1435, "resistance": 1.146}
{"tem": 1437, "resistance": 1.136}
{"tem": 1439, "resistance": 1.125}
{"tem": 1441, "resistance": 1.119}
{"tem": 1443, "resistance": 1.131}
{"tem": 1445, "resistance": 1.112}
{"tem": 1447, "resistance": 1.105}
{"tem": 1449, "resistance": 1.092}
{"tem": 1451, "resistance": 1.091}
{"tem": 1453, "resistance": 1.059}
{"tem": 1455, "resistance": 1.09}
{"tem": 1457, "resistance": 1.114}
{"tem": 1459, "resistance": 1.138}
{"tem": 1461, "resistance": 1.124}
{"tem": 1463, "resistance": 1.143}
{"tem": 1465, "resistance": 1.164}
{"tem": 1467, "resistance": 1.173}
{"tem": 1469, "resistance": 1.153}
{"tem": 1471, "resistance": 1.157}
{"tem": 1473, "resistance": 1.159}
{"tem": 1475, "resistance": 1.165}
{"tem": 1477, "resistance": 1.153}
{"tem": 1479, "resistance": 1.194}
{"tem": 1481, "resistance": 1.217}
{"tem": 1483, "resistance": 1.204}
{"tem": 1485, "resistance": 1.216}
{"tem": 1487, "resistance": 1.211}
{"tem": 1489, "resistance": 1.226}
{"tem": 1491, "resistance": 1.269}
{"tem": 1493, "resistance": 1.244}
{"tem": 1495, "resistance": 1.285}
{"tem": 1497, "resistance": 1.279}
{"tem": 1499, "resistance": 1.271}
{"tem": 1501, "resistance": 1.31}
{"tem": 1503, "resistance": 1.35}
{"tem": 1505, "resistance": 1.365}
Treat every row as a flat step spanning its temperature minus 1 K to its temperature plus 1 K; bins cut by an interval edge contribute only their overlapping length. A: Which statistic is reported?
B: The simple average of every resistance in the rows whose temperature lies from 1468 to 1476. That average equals 1.16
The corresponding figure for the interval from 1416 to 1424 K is 1.23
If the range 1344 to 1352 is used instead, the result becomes 1.28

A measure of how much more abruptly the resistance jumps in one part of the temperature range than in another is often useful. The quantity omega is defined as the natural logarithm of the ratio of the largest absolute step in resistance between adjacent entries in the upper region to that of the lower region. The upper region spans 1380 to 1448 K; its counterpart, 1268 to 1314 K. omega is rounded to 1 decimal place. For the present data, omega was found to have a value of 0.3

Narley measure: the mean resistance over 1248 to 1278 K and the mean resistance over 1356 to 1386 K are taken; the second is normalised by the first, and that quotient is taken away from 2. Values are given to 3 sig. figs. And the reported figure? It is 1.01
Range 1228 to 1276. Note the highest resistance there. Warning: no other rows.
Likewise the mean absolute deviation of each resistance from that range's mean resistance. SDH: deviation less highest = -1.213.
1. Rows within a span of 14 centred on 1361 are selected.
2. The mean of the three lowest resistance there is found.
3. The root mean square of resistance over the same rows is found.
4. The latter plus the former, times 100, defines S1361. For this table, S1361 241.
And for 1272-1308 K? 237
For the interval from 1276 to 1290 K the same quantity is 240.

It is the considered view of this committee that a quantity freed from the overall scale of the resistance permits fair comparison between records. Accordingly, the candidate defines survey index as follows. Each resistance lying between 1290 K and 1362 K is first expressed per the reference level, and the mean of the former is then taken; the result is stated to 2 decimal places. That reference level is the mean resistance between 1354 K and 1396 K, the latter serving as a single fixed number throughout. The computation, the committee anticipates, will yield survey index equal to 1.04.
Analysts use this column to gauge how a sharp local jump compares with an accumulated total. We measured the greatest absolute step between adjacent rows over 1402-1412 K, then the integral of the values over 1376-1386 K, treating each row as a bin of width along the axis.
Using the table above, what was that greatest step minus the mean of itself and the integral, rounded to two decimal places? -5.77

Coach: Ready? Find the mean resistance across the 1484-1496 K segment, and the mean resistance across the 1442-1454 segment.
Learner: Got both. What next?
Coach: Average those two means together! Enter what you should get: 1.17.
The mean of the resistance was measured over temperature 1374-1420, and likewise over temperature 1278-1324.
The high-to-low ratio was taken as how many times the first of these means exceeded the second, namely 0.96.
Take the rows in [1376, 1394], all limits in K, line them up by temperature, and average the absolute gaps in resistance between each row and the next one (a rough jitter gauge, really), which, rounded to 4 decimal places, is 0.0196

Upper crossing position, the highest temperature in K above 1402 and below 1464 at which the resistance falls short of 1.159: 1463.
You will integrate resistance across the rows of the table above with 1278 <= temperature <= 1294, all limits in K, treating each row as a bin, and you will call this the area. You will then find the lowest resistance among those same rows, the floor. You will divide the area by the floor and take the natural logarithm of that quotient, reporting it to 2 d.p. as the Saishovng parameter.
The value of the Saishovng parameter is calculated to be 2.80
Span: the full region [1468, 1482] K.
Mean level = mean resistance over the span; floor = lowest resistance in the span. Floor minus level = -0.018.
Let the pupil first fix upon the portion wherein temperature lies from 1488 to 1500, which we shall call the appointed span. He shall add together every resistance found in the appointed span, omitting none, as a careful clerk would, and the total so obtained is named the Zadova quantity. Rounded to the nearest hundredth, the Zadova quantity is 7.57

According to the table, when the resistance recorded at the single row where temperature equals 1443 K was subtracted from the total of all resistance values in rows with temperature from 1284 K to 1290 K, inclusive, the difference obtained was 2.54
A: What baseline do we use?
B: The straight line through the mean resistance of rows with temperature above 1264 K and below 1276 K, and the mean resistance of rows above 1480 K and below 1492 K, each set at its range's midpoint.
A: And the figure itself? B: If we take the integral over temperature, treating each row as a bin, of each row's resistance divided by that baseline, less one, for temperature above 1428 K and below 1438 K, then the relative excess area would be -0.5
